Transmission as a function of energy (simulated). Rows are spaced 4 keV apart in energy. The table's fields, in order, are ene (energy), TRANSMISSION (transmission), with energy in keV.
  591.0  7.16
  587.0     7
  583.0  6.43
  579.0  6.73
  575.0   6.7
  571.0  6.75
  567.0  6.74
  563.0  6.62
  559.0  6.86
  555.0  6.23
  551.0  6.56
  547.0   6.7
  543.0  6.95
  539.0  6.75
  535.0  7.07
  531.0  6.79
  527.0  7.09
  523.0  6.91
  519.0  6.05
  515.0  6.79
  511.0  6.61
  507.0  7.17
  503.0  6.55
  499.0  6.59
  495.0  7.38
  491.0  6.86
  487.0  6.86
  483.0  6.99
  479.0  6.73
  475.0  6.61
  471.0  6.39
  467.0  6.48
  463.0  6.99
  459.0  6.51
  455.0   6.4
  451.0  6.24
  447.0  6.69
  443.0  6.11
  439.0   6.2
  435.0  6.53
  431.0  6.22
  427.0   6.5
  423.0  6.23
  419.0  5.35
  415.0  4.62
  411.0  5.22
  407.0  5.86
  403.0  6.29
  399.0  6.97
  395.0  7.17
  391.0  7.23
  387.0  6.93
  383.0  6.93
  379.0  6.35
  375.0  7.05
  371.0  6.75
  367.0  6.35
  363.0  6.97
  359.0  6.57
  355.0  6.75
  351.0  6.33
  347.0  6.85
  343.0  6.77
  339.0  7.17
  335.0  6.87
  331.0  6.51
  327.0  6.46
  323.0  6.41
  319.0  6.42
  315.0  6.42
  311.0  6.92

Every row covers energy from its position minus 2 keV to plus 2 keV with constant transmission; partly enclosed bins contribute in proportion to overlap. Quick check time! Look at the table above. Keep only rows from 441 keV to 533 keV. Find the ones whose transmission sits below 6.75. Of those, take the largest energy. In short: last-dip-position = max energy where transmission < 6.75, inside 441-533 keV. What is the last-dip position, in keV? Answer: 519.0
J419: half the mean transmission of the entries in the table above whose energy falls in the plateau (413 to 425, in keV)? 2.70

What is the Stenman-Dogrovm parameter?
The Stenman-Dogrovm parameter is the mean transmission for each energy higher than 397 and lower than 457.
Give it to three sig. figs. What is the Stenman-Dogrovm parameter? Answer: 6.10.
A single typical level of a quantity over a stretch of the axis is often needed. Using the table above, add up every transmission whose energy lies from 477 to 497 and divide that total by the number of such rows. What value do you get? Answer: 6.96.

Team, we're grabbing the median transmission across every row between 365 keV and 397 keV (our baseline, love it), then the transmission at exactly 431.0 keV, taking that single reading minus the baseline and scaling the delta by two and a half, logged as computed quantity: -1.8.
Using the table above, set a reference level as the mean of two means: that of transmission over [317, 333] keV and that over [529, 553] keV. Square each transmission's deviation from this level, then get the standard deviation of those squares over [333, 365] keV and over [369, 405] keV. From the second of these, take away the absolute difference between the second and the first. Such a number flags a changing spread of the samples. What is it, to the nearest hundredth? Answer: 0.09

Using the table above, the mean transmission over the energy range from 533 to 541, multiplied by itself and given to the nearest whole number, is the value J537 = 48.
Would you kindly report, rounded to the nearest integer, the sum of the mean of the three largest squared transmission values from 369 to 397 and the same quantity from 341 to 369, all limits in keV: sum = 98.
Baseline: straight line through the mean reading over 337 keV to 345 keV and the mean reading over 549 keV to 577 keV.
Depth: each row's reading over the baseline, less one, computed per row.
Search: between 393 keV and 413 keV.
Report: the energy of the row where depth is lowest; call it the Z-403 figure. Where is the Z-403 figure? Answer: 411.0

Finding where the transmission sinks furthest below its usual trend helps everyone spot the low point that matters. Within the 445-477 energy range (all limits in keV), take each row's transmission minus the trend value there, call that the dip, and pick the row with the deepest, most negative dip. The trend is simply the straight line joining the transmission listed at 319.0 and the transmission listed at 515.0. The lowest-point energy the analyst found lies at 451.0 keV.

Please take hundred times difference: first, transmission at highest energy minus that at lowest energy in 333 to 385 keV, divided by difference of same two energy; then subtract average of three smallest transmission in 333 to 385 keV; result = -634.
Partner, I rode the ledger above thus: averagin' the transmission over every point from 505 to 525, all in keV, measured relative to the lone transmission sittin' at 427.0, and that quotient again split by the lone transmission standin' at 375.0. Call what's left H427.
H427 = 0.146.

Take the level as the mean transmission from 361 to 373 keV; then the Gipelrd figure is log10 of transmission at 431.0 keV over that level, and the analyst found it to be -0.032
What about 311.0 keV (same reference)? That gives 0.015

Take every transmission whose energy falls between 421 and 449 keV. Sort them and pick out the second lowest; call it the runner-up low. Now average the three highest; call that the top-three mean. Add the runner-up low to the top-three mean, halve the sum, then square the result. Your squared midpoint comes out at 41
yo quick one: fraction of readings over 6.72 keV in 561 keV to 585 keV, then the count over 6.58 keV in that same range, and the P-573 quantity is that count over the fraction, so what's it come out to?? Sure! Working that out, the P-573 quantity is 10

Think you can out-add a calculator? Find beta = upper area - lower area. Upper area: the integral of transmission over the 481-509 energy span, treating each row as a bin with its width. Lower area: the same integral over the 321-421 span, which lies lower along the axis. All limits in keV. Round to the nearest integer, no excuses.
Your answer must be -457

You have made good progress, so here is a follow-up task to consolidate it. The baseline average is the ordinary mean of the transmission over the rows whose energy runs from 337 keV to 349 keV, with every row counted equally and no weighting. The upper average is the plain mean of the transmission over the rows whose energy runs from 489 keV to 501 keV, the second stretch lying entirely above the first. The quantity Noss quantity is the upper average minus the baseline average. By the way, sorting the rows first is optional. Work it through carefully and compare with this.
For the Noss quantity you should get 0.01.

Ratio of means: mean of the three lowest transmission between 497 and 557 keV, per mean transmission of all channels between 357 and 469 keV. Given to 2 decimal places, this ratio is 0.98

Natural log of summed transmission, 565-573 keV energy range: 2.60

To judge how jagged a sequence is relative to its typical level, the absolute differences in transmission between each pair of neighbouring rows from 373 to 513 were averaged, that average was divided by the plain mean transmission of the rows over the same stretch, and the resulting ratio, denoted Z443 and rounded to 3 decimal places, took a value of 0.057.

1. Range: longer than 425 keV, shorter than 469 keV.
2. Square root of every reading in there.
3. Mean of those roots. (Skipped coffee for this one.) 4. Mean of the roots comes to 2.54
